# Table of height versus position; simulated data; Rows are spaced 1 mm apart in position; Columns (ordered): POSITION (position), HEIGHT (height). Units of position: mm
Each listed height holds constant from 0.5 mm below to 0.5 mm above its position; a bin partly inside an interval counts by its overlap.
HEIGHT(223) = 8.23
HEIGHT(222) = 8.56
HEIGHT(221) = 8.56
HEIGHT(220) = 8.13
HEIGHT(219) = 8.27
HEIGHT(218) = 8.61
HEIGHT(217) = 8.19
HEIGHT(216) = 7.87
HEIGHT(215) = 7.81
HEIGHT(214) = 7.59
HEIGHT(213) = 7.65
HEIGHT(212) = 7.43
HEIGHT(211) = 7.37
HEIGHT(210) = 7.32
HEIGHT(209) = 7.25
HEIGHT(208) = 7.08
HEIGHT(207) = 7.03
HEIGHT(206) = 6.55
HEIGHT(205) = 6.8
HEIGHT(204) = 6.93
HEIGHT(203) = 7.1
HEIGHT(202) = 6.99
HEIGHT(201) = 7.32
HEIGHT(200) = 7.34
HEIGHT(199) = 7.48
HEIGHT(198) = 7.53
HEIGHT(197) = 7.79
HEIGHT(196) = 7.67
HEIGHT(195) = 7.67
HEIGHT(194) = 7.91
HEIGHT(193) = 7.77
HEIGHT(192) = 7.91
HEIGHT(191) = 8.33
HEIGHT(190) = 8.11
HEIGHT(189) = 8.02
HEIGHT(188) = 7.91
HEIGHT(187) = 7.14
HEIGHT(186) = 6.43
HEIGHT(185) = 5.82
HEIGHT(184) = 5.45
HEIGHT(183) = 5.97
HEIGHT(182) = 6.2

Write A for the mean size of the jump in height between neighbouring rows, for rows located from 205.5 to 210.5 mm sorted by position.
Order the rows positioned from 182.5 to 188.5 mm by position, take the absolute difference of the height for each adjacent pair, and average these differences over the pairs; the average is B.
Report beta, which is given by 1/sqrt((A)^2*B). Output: 7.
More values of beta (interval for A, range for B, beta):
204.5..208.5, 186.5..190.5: 7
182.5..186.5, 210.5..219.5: 4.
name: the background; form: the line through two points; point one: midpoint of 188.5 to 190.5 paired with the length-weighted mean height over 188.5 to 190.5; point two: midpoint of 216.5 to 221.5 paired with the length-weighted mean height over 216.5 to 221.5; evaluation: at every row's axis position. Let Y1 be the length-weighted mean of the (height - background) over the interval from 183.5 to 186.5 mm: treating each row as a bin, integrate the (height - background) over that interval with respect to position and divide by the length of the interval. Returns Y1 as -2.1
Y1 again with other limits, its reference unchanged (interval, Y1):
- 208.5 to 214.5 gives -0.8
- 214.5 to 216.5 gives -0.5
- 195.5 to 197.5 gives -0.4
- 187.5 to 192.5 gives 0.0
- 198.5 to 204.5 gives -1.0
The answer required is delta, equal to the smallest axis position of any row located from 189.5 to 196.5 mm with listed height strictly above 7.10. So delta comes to 190 mm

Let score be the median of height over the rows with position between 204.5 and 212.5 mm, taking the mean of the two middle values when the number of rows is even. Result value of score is 7.2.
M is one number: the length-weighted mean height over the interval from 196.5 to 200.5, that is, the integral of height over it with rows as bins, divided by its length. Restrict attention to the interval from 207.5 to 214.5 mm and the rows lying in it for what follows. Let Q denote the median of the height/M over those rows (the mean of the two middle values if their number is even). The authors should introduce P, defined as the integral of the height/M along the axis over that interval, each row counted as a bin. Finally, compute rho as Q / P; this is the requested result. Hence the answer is 0.143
